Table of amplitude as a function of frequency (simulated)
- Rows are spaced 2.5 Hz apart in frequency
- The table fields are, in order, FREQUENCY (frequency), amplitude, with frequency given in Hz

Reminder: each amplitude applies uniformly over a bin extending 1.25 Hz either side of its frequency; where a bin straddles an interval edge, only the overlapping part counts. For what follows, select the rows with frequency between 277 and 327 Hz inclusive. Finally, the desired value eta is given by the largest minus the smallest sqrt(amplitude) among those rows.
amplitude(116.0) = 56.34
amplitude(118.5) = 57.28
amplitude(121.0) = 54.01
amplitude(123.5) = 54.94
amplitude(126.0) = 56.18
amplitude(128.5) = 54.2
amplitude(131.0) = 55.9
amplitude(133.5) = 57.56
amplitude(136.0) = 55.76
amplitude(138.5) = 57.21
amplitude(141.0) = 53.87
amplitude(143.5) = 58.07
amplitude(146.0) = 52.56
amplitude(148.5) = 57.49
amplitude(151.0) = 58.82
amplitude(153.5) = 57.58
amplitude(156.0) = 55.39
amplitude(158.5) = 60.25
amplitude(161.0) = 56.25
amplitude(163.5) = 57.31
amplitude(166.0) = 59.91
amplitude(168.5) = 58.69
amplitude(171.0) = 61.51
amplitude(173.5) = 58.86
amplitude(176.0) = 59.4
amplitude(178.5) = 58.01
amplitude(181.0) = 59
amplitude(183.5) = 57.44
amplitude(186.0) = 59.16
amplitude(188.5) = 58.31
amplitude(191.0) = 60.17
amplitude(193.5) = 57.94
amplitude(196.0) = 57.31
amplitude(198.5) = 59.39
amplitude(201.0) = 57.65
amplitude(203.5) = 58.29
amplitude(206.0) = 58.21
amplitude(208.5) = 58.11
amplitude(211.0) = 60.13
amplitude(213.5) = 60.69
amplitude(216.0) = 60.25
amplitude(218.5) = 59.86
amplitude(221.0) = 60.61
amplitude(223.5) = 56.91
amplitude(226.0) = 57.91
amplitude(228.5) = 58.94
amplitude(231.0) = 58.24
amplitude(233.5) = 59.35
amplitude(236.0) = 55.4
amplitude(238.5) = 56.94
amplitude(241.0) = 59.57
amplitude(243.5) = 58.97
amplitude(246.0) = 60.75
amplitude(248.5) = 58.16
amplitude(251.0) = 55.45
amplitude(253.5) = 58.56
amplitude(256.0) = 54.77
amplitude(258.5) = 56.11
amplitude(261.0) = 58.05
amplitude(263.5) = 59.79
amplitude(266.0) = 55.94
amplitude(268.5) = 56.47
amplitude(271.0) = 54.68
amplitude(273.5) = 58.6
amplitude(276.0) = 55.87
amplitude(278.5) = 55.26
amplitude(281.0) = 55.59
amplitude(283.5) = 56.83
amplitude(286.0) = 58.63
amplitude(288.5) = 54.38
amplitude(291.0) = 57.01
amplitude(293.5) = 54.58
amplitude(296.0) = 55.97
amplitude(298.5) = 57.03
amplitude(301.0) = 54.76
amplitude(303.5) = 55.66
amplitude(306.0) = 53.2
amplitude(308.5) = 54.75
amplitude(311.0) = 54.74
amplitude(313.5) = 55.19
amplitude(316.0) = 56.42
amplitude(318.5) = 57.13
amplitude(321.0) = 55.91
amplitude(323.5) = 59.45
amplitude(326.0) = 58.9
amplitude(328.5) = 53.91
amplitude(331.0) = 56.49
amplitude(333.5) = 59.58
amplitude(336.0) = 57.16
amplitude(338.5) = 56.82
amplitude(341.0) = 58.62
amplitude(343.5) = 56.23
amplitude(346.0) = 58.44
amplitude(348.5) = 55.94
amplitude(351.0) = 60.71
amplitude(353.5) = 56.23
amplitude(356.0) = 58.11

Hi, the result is 0.42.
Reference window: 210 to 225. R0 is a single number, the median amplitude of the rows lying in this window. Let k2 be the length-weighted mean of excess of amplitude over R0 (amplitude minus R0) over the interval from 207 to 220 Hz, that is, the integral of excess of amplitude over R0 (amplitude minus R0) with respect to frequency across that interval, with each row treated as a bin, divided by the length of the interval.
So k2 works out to 0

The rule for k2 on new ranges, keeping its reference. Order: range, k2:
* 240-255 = -2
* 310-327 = -3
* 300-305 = -5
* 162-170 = -2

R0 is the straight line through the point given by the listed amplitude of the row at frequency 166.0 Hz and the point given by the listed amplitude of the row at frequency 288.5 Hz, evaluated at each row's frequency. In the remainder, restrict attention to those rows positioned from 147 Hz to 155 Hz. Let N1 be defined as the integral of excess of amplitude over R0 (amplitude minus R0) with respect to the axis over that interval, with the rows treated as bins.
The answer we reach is -23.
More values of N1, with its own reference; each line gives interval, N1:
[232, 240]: 5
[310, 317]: 15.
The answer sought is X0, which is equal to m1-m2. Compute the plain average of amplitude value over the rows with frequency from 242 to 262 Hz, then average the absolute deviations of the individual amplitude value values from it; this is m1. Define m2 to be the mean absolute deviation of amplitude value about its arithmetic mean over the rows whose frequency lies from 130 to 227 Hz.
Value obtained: 0.2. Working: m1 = 1.62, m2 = 1.4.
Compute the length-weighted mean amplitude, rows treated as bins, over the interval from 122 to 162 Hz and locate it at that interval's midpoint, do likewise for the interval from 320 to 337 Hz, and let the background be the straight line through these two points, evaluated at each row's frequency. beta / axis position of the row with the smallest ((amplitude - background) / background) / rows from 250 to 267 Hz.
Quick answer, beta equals 256.0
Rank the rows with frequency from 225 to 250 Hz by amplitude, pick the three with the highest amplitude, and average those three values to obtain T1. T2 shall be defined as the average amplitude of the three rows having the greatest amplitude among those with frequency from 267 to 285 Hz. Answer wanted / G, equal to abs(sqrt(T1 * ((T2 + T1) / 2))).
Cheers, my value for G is 59.2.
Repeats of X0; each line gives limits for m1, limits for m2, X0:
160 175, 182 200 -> 0.4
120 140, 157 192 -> 0.0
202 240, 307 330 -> -0.3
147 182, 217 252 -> -0.1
